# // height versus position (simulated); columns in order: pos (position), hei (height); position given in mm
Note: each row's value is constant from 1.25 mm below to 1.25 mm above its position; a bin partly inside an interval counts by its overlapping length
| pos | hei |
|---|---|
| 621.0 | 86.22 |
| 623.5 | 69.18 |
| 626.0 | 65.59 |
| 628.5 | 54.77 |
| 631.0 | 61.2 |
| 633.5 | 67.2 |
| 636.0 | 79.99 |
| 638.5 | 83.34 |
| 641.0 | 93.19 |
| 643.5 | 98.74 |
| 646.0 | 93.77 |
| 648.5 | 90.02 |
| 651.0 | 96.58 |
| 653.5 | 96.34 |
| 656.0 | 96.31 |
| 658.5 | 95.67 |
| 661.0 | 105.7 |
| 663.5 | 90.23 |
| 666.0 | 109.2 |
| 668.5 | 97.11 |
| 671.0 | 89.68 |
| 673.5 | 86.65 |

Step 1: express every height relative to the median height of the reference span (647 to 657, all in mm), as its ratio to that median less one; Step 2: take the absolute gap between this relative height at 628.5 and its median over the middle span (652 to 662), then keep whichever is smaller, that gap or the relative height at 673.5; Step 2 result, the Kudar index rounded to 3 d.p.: -0.100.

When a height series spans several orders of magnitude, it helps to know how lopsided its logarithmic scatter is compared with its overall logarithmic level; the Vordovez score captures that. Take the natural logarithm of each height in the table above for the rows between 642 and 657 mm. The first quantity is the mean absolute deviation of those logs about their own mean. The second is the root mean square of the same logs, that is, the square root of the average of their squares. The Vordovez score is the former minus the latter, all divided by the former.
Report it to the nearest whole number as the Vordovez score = -188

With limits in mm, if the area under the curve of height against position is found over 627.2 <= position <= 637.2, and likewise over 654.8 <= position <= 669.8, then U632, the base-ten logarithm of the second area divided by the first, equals 0.35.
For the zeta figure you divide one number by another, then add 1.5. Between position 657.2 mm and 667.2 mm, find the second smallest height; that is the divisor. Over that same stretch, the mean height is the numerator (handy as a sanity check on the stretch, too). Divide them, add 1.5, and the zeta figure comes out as 2.55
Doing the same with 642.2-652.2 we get 2.51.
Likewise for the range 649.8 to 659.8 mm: 2.50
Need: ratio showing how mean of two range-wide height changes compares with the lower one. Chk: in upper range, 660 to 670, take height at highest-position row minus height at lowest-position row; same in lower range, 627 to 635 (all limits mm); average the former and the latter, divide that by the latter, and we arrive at 0.2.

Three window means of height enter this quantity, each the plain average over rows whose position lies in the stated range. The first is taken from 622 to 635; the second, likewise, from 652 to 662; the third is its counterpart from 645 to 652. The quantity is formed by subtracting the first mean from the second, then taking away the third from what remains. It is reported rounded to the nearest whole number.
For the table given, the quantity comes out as -59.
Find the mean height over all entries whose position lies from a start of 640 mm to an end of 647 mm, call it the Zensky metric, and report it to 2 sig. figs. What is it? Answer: 95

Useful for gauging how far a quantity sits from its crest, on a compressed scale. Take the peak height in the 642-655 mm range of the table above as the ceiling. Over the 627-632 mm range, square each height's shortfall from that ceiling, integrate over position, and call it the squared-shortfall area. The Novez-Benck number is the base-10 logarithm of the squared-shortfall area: 3.9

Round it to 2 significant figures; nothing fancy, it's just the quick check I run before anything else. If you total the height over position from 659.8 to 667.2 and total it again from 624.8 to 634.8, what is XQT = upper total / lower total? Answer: 1.2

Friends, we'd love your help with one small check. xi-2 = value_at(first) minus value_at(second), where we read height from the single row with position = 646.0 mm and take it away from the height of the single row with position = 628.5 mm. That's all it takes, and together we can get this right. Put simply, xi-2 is -39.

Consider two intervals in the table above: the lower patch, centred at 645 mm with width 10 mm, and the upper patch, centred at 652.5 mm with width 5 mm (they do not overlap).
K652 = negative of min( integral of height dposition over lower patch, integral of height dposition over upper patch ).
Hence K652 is -482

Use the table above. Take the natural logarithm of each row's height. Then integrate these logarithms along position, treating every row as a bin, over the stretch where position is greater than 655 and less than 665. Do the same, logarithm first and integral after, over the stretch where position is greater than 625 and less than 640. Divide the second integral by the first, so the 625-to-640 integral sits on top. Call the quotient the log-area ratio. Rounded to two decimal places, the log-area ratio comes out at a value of 1.38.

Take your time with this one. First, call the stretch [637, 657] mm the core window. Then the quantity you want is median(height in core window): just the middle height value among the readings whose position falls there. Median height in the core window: 95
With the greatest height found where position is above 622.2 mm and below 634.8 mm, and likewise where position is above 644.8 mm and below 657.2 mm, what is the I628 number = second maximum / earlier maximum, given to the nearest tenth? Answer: 1.4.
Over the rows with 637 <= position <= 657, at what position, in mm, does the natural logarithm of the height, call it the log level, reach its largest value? 643.5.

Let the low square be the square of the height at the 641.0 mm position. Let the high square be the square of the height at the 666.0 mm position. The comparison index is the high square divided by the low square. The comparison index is 1.4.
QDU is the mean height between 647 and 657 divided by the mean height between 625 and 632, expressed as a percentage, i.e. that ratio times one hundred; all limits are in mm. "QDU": 157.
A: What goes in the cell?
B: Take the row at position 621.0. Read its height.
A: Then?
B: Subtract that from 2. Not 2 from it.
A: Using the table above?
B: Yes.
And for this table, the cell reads -84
